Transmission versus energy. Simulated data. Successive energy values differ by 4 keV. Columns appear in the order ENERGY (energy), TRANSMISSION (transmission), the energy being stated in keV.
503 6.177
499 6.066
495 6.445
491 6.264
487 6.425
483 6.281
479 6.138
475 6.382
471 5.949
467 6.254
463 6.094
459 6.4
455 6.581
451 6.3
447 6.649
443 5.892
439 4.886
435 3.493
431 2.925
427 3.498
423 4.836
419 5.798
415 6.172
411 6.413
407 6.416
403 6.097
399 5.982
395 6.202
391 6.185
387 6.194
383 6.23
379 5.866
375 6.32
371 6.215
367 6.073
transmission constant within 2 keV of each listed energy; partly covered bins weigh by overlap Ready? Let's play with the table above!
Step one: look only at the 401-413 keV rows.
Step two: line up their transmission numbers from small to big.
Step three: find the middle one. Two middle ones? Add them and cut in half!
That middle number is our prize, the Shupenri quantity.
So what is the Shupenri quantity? 6.4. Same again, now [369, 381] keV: 6.2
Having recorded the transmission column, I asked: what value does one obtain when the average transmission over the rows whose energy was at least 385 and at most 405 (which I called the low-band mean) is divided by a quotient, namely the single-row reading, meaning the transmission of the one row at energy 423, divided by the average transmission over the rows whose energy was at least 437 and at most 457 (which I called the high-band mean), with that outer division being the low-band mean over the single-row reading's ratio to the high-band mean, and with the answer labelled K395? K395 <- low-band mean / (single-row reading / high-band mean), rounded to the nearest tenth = 7.7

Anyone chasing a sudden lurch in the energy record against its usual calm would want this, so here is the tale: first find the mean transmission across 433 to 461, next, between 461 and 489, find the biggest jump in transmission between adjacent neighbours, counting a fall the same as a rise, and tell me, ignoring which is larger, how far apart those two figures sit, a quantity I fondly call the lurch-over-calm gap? 5.3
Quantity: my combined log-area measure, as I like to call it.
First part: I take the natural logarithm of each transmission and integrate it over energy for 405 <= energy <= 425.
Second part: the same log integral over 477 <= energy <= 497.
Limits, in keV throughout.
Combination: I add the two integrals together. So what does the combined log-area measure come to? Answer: 72.3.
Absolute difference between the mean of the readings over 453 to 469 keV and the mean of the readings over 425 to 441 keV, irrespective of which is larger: 2.6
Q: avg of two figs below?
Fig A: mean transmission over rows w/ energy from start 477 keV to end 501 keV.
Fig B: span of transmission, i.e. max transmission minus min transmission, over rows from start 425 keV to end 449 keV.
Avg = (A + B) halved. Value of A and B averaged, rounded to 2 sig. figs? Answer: 5.0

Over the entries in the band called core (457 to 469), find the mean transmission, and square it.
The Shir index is 39.1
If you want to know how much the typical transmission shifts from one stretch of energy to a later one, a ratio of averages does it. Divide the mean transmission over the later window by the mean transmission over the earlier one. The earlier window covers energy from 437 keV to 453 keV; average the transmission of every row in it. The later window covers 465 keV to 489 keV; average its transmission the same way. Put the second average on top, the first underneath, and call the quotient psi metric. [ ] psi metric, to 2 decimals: 1.05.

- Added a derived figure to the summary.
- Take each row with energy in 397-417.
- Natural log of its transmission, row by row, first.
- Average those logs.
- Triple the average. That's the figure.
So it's 5.48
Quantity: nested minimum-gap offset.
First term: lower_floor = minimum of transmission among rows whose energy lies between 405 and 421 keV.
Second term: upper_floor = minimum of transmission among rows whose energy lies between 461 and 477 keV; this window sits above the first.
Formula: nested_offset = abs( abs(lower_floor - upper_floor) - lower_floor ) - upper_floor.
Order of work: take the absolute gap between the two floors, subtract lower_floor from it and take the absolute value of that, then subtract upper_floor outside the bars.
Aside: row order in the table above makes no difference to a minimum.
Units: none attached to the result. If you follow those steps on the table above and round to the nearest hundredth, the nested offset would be -0.30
